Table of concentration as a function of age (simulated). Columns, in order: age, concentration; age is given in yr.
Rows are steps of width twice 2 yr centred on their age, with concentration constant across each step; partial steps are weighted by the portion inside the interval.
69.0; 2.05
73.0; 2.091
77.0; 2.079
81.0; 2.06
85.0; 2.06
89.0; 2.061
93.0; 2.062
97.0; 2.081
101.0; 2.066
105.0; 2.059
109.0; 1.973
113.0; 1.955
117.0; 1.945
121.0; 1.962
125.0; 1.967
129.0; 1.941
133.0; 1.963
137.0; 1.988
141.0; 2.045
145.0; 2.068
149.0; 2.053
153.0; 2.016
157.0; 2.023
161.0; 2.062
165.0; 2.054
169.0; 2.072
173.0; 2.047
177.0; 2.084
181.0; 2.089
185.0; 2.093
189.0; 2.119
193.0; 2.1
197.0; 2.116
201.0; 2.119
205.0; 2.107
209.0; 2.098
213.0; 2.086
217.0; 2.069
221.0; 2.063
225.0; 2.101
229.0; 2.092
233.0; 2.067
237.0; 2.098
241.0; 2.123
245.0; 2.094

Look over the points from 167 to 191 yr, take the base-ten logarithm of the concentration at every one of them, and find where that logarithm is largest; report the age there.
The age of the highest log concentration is 189.0 yr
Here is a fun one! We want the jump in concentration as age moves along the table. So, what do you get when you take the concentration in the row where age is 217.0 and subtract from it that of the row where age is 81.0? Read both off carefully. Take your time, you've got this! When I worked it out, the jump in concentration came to 0.01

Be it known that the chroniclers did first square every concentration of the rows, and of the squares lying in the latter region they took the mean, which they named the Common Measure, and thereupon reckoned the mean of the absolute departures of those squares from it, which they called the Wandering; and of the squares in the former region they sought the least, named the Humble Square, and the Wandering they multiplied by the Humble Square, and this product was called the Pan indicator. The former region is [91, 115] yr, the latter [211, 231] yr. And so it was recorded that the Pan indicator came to 0.21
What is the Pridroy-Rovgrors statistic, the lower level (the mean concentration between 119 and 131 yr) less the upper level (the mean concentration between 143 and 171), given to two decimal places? -0.09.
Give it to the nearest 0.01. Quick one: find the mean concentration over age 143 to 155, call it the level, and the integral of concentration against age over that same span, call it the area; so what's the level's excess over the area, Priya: -22.50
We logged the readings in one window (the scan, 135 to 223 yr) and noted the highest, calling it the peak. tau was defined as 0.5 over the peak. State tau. 0.2360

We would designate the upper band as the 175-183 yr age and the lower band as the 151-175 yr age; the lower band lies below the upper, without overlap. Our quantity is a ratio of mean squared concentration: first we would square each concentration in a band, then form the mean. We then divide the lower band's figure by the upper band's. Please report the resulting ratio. 0.96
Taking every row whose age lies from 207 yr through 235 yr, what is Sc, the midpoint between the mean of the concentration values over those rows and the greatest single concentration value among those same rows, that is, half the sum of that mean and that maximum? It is 2.09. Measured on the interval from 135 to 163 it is 2.05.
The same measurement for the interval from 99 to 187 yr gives 2.06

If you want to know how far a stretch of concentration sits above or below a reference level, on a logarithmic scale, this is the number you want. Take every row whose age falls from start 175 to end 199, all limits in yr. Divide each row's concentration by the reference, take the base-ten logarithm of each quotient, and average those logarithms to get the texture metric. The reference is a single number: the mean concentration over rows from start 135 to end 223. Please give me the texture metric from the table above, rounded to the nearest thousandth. 0.006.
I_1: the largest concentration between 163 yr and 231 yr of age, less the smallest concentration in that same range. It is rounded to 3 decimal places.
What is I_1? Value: 0.072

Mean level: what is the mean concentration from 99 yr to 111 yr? 2.03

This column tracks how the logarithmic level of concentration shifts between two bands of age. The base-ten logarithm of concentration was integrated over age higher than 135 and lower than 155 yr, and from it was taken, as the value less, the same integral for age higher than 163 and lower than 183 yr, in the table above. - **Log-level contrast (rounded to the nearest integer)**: 0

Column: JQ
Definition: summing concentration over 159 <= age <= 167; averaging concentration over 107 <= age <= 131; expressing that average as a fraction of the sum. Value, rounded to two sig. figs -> 0.48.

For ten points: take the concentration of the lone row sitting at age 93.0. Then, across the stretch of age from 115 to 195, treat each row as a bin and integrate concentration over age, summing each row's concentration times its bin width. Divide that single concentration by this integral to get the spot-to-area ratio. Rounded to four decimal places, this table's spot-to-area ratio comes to 0.0127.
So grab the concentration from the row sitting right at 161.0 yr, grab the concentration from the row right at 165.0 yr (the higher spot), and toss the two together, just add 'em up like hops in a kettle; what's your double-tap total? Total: 4.12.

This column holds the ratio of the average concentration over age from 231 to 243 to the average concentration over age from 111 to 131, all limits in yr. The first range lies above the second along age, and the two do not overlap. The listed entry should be 1.07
